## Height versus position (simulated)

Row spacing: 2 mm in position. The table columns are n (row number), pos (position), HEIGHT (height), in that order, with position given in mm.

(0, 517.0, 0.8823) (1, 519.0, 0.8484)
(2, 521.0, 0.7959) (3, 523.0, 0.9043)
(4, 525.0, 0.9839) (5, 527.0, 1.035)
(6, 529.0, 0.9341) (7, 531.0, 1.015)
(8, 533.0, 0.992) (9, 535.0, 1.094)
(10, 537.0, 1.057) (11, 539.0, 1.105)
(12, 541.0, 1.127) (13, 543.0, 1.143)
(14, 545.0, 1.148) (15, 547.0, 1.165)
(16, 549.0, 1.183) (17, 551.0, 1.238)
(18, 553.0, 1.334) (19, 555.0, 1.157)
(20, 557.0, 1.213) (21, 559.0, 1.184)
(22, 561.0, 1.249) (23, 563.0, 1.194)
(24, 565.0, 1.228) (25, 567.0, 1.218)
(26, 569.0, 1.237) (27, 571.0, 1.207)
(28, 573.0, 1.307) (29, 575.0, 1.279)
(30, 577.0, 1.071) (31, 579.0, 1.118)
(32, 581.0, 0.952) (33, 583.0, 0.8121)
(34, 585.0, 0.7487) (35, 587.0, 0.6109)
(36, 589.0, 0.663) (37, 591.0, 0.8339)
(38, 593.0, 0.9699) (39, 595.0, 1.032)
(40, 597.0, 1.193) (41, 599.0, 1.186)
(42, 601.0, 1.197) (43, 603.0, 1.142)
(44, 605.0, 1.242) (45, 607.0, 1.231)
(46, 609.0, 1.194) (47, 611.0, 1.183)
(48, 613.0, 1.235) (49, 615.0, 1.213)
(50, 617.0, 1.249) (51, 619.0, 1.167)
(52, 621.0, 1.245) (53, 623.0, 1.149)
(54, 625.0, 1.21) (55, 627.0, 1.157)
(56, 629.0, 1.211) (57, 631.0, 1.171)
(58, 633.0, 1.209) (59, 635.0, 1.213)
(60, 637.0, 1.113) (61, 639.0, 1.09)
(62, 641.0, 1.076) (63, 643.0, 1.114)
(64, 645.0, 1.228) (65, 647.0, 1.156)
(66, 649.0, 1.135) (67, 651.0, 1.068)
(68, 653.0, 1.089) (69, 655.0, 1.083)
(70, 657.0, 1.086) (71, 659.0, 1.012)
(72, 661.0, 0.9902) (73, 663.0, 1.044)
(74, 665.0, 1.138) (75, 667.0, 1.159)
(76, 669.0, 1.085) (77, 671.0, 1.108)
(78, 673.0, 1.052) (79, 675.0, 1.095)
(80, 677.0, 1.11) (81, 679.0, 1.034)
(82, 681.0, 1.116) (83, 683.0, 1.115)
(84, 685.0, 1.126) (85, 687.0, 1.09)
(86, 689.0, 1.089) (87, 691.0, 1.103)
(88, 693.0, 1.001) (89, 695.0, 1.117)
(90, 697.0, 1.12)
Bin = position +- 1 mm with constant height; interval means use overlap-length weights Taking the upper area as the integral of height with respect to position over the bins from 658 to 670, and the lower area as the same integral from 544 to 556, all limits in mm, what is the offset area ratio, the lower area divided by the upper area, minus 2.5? -1.38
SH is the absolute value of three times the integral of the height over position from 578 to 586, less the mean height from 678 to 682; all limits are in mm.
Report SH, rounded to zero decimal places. 21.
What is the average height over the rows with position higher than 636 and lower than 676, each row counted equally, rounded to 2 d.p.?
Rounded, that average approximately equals 1.10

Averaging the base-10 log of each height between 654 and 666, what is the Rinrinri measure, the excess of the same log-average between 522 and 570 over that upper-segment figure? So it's 0.027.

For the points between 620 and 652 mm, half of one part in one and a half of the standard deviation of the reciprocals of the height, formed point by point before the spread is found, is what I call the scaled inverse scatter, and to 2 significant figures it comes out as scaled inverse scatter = 0.014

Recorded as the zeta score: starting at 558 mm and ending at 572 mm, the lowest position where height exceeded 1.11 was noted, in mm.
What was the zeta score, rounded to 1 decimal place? 559.0 mm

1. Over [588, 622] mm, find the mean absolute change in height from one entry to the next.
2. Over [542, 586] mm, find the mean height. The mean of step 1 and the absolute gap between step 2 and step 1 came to 0.577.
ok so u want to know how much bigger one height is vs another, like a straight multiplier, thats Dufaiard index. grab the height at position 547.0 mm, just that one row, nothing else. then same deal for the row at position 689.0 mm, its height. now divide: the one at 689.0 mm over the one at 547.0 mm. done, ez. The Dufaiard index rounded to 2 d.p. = 0.93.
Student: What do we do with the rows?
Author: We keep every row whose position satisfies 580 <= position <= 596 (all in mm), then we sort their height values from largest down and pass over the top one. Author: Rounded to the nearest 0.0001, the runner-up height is 0.9699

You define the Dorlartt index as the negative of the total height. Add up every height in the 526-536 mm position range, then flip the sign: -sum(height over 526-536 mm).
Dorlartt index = -5.1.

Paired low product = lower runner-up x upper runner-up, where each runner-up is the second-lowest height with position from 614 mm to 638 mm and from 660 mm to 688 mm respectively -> 1.19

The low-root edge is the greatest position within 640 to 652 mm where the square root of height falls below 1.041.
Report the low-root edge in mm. 651.0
